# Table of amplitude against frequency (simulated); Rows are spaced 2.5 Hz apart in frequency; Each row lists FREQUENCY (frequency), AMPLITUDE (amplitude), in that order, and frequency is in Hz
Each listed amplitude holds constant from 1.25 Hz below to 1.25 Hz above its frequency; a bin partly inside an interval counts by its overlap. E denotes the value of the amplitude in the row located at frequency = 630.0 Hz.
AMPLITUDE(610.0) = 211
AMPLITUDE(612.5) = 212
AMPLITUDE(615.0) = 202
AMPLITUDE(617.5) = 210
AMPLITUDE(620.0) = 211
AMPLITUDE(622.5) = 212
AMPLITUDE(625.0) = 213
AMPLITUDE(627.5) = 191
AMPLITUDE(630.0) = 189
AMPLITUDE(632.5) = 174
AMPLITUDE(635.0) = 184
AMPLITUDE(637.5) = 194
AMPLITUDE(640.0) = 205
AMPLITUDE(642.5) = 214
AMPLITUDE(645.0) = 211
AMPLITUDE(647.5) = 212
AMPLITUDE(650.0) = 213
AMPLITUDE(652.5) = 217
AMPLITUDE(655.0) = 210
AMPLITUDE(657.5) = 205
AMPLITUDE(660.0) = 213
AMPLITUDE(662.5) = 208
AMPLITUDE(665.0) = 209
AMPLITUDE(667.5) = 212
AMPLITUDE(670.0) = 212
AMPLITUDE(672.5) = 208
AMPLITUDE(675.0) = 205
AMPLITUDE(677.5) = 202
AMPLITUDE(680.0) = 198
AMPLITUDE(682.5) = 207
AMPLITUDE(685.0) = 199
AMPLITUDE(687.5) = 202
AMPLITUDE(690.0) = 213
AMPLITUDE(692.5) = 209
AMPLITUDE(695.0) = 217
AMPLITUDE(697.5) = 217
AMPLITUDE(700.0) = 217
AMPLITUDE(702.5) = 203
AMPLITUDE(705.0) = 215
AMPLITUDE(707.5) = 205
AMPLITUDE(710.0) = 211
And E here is 189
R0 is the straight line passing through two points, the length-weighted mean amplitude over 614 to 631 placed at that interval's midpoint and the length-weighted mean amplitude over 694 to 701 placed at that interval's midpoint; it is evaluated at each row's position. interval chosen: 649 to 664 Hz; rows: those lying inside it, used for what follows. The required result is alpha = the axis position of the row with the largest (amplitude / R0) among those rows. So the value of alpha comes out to 652.5 Hz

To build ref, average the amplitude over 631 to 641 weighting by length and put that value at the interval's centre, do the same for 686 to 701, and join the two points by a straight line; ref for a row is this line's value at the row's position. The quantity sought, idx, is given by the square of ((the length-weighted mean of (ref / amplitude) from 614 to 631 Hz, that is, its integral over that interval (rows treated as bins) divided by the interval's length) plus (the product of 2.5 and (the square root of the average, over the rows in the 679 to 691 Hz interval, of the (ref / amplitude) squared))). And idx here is 12.0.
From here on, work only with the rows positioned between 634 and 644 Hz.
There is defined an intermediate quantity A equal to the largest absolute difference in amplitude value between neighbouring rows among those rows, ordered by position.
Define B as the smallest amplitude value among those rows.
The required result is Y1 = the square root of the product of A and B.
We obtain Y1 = 45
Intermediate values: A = 11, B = 184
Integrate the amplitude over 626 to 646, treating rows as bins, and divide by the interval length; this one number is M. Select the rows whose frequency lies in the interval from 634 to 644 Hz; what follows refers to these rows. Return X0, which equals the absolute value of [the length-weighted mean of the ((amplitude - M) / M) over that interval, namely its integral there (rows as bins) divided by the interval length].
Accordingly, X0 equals 0.024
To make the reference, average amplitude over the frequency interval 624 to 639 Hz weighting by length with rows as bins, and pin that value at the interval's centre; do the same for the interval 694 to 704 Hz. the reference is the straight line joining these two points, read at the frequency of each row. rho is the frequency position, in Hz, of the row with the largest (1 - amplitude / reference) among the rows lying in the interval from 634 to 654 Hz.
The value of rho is 635.0 Hz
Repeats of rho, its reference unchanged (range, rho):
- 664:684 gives 680.0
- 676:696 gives 685.0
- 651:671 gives 657.5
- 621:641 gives 632.5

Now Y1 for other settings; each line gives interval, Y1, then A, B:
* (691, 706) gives 53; 14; 203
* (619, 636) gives 62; 22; 174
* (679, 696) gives 47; 11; 198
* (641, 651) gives 25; 3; 211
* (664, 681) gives 28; 4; 198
